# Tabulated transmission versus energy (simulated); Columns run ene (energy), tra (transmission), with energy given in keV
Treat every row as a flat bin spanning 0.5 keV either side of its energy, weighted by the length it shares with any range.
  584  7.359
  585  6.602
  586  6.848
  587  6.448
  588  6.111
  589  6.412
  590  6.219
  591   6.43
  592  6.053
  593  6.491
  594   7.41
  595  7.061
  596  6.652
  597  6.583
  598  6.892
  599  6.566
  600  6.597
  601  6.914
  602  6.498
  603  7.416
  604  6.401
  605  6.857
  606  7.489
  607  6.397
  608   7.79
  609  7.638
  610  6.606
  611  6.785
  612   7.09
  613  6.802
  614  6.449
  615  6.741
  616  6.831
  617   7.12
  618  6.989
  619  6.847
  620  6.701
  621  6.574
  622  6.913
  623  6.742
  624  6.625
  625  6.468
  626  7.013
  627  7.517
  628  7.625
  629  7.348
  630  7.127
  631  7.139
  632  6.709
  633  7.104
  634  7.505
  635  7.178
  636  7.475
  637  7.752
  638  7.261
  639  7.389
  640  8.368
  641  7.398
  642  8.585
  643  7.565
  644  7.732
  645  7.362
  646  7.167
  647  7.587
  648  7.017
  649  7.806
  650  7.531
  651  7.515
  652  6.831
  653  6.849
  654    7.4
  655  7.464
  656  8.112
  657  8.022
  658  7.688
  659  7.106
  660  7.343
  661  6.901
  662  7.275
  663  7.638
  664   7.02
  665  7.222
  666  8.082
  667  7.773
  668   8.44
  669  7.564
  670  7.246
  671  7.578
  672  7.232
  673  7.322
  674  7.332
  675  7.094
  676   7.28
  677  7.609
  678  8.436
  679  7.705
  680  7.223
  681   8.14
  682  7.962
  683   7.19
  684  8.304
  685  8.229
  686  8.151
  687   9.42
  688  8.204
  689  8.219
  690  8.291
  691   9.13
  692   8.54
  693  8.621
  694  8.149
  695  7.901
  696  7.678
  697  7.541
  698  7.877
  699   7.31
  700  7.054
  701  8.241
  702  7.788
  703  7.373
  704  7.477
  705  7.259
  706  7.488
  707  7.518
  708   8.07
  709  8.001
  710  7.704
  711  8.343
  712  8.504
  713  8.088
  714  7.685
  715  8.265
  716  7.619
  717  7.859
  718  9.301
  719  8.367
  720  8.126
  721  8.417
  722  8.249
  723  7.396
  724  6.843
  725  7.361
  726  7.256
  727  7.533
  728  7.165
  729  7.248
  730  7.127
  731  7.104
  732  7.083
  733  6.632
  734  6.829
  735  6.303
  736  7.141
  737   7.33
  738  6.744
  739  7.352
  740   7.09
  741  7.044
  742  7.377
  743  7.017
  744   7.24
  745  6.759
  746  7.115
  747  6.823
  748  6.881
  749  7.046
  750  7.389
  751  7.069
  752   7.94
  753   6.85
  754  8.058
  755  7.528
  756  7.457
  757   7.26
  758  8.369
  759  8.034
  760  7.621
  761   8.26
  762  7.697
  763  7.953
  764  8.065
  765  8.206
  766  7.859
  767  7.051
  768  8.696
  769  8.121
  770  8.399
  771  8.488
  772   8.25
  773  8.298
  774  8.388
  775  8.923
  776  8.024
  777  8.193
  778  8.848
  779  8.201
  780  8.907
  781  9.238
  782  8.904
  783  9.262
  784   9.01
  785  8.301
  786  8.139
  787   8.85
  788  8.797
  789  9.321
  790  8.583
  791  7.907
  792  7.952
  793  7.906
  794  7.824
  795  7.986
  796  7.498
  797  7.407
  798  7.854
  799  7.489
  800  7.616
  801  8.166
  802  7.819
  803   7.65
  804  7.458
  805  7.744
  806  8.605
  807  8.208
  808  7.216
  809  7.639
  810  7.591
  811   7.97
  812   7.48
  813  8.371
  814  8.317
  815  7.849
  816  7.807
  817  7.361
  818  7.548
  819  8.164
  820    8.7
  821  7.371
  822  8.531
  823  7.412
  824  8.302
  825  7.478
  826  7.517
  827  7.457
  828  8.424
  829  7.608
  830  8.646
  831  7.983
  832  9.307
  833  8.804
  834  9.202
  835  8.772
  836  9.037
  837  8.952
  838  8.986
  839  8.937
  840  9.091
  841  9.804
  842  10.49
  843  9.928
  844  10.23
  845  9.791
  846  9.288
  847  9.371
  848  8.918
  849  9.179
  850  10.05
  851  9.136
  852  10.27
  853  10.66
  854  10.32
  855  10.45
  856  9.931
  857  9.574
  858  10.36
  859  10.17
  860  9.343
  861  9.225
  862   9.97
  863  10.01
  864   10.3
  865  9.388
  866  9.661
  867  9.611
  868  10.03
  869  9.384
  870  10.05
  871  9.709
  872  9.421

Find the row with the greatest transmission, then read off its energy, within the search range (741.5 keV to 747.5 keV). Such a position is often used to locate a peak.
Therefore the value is 742 keV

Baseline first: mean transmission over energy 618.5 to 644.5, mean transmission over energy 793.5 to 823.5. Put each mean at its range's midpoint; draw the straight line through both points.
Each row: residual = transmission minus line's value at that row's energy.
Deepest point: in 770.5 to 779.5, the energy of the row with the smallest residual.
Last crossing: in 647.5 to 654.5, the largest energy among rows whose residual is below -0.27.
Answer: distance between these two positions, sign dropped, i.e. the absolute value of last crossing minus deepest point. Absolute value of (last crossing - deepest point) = 123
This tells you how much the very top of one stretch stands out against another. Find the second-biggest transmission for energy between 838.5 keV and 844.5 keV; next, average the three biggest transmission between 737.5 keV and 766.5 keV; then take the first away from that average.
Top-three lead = -2.0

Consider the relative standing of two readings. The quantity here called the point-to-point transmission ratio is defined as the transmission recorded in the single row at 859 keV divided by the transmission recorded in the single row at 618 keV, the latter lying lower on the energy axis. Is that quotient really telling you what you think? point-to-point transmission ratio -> 1.46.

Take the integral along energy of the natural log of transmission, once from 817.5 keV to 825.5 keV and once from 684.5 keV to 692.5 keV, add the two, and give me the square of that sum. 1135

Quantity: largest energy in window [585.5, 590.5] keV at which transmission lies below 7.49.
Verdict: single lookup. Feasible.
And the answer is 590 keV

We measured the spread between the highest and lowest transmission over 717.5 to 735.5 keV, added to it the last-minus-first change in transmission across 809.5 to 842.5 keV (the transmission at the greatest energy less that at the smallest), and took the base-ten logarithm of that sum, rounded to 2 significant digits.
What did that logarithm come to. 0.77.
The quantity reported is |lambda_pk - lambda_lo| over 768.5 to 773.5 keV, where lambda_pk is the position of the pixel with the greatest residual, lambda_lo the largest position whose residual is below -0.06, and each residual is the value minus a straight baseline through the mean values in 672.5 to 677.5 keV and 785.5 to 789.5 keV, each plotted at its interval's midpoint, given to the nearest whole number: 2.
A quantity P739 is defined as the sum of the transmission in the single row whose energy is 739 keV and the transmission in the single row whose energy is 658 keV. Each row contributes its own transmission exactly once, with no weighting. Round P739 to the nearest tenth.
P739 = 15.0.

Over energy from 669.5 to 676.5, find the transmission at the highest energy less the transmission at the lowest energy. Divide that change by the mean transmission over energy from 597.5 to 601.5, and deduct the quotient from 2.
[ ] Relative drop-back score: 1.99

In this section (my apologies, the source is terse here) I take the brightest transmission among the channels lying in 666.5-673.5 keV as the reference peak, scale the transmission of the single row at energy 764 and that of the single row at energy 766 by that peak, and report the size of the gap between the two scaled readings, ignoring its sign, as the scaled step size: 0.024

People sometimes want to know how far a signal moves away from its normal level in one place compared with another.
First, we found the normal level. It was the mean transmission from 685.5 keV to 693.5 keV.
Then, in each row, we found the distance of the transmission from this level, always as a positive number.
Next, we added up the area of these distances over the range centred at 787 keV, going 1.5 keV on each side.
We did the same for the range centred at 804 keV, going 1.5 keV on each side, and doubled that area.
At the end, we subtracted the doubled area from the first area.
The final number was -4.8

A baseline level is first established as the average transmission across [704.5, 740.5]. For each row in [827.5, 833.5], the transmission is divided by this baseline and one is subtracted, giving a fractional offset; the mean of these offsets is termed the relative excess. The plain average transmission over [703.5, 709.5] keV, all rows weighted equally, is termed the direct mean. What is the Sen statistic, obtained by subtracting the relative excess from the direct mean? 7.52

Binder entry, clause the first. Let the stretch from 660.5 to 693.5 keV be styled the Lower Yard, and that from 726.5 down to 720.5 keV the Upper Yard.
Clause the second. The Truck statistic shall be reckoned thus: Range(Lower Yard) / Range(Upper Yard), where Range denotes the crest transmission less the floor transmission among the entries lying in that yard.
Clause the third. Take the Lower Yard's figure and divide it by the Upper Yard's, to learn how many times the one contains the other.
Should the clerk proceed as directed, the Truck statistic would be 1.6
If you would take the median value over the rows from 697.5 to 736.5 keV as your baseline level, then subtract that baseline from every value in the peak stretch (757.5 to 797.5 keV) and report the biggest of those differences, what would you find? 1.8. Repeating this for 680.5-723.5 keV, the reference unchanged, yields 1.9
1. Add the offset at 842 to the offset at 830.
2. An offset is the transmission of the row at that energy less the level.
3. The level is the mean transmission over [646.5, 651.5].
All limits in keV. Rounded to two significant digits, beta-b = 4.2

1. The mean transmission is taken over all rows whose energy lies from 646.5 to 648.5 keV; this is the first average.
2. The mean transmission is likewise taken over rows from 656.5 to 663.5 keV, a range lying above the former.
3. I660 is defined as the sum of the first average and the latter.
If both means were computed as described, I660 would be 14.7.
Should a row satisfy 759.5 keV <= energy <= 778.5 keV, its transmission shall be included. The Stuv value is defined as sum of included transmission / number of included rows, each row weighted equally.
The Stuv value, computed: 8.2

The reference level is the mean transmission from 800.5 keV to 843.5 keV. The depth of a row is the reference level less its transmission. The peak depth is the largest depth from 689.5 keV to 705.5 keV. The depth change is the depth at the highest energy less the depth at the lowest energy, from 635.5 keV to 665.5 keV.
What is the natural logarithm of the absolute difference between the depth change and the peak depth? 0.0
